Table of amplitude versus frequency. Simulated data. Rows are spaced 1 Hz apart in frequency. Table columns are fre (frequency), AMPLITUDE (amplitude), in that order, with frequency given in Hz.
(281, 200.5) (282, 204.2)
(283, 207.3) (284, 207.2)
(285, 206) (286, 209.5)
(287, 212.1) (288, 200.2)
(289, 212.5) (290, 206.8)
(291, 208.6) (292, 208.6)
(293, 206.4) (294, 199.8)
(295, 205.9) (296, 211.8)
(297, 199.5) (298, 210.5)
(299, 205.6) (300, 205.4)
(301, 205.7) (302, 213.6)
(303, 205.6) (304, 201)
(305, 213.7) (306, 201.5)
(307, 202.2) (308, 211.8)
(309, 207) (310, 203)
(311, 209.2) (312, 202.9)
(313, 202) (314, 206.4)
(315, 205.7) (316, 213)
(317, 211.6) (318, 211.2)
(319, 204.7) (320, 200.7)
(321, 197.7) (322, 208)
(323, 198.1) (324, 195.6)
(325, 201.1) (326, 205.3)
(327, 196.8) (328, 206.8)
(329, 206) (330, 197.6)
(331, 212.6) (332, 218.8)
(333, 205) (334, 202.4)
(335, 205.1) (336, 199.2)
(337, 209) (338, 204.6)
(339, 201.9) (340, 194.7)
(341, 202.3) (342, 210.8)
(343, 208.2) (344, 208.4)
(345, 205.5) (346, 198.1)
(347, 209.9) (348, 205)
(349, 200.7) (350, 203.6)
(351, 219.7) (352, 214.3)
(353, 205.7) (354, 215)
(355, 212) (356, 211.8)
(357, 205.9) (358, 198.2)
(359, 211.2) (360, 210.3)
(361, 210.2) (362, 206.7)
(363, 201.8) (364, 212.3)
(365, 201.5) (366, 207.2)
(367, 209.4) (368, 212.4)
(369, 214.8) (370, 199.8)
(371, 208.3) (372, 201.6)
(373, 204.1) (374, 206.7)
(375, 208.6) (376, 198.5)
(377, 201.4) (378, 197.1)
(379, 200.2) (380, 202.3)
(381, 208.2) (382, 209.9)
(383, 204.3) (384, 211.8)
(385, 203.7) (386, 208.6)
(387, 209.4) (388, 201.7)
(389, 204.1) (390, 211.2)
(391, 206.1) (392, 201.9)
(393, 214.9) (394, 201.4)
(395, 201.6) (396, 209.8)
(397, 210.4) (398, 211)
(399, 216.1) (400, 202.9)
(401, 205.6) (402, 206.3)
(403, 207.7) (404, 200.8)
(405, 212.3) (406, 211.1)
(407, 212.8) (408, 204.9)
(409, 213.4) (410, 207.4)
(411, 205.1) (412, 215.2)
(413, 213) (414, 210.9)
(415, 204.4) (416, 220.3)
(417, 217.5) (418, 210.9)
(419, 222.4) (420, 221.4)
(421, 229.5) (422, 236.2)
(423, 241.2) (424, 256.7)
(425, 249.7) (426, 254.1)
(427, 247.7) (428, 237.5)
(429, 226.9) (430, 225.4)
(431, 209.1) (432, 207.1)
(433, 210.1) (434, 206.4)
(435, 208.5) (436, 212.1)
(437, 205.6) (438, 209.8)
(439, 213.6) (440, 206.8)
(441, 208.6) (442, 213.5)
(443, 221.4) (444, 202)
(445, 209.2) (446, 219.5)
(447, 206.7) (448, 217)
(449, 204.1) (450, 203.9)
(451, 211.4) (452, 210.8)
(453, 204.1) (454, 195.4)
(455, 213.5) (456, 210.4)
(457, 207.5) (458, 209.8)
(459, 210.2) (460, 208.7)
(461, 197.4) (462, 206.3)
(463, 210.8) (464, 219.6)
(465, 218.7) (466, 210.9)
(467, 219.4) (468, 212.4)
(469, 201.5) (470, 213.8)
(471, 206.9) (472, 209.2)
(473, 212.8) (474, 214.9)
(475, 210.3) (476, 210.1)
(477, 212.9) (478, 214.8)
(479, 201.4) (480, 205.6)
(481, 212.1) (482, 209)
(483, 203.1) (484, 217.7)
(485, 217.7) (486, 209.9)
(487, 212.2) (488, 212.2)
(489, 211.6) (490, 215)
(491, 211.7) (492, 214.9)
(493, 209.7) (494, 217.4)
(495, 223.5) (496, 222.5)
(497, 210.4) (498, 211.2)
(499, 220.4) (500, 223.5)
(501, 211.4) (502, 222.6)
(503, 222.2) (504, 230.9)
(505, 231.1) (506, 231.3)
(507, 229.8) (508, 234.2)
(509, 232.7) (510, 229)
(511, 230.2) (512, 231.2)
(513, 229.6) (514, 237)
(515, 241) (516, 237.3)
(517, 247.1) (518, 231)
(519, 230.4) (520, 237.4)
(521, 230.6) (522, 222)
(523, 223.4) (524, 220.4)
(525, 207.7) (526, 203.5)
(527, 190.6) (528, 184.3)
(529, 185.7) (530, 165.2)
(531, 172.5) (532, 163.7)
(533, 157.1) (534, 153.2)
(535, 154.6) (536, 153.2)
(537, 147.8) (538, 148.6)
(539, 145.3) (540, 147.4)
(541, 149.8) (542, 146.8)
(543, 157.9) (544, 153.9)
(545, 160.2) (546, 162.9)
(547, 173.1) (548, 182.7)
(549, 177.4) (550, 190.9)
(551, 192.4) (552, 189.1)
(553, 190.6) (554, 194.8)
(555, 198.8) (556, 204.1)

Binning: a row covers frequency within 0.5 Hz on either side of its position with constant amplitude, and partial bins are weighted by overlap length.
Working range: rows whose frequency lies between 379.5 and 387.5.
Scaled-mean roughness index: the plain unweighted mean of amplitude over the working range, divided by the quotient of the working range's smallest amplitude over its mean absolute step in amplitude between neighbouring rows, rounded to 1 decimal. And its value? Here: 5.0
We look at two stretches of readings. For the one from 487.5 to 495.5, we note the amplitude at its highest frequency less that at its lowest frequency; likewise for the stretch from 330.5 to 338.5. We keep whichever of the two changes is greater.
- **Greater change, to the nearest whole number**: 11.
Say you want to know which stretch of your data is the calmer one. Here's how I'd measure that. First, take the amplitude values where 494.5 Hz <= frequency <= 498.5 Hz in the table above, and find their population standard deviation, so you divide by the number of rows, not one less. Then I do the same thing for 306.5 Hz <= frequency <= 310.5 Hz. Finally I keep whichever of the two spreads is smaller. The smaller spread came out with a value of 3.8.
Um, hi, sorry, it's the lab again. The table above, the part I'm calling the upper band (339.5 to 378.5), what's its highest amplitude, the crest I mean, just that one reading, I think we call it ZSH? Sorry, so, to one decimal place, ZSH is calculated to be 219.7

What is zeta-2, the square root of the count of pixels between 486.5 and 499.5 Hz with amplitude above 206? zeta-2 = 3.61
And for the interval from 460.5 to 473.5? 3.32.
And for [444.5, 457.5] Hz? 3.00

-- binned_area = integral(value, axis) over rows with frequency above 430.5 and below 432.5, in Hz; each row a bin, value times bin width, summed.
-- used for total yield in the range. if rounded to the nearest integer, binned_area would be 416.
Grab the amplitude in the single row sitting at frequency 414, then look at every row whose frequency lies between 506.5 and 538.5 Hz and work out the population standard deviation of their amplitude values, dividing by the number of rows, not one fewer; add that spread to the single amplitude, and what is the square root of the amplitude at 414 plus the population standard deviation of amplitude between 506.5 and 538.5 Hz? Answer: 15.6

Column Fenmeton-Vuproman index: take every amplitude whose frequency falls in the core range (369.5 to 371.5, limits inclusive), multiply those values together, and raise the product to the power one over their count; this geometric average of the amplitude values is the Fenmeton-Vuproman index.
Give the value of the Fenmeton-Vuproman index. 204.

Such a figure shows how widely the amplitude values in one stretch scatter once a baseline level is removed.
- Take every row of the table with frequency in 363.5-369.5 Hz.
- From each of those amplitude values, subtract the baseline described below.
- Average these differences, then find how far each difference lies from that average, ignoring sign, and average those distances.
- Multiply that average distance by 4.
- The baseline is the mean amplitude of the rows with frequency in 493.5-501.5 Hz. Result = 14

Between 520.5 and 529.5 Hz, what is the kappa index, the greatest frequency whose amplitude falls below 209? 529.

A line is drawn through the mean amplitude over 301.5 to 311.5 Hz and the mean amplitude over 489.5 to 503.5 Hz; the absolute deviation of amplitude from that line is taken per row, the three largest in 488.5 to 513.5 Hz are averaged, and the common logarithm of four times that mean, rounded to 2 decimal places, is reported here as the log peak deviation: 1.79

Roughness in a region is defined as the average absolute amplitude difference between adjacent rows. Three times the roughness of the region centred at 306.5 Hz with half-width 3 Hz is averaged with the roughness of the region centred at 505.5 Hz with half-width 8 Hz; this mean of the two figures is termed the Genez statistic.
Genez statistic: 14.0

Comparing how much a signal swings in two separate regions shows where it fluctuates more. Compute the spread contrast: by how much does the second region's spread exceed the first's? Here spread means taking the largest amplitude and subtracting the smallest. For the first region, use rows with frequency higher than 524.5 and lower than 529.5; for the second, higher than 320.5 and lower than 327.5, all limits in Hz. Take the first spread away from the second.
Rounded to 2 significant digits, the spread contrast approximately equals -11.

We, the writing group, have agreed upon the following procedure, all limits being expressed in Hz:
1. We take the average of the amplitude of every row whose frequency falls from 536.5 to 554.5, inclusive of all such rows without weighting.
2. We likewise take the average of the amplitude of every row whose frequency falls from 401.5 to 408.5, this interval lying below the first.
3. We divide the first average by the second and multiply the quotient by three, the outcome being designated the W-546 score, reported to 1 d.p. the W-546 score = 2.4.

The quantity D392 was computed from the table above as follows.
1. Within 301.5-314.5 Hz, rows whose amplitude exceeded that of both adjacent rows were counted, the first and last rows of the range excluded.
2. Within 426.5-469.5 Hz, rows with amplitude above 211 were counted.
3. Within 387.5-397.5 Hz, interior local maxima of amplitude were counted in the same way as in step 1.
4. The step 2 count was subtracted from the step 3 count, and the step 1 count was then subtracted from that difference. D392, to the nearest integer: -17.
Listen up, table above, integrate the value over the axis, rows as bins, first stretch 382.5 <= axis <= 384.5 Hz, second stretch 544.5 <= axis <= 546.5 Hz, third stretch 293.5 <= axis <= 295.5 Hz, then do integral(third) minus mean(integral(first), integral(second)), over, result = 36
